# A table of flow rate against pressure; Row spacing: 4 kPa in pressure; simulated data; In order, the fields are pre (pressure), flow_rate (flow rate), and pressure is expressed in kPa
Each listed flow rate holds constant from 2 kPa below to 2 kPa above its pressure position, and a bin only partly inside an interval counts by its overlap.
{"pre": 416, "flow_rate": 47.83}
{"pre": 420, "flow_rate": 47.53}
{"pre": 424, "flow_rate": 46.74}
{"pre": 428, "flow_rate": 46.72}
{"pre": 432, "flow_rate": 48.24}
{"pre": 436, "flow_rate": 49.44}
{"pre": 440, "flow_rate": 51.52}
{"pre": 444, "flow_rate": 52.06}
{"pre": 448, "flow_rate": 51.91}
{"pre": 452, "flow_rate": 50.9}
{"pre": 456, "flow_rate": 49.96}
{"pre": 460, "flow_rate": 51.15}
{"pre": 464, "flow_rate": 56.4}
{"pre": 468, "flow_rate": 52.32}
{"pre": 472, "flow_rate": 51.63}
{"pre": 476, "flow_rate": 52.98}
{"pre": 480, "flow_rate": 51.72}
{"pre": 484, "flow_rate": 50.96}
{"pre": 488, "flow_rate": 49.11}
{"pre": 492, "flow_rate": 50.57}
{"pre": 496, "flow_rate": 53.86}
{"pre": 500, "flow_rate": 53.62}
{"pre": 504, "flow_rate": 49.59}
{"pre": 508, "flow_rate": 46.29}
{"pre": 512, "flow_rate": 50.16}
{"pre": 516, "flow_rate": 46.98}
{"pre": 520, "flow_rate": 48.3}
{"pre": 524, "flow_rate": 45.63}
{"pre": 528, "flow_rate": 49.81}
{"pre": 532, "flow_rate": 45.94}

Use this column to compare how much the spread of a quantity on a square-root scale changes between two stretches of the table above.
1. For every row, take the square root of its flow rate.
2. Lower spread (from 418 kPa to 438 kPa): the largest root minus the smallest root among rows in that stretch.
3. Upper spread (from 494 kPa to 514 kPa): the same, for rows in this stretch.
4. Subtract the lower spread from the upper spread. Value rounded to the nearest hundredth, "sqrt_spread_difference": 0.34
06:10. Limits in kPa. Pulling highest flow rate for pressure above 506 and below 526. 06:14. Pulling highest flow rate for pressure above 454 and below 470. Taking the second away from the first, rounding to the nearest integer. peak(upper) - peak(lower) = -6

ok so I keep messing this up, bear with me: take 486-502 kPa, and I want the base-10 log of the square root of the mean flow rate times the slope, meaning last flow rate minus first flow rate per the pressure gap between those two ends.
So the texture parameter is 0.64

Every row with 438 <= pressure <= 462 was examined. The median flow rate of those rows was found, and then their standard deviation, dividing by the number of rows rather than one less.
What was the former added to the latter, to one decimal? 52.0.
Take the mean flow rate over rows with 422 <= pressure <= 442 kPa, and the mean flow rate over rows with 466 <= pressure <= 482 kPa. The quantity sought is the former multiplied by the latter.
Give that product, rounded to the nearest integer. 2532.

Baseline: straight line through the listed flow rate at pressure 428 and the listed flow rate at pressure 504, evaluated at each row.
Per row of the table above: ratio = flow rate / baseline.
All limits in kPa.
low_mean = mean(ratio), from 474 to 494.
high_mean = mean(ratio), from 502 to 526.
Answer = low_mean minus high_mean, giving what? 0.089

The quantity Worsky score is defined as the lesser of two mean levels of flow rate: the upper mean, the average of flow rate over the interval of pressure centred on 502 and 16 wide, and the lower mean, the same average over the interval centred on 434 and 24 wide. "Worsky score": 49.1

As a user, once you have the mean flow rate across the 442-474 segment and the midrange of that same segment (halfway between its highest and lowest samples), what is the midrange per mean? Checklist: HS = 1.02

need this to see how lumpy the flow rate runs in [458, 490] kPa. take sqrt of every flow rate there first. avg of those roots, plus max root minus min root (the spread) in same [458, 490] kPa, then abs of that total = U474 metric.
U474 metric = 7.71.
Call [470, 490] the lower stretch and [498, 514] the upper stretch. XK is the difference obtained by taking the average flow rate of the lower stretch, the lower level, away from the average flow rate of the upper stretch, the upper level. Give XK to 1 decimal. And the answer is -1.4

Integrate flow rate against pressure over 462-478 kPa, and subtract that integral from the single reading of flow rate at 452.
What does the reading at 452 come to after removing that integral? -802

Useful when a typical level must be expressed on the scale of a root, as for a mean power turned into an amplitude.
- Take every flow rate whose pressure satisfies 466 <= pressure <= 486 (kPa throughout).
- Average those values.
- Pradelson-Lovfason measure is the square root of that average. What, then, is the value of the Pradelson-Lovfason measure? 7.21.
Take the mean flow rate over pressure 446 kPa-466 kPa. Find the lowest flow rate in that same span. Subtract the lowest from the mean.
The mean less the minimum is 2.10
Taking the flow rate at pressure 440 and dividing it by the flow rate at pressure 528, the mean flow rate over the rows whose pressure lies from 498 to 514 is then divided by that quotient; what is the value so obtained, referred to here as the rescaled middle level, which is 48.3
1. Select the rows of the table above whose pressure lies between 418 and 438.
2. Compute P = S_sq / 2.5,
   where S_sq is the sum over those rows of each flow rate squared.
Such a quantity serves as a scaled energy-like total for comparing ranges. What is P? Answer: 4559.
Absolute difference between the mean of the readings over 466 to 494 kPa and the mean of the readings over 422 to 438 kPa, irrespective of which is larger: 3.5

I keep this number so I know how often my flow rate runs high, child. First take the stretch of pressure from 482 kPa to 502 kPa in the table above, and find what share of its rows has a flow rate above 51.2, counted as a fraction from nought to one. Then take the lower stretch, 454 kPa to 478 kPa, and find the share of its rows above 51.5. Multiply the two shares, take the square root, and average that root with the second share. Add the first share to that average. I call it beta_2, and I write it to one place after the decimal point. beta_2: 1.0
